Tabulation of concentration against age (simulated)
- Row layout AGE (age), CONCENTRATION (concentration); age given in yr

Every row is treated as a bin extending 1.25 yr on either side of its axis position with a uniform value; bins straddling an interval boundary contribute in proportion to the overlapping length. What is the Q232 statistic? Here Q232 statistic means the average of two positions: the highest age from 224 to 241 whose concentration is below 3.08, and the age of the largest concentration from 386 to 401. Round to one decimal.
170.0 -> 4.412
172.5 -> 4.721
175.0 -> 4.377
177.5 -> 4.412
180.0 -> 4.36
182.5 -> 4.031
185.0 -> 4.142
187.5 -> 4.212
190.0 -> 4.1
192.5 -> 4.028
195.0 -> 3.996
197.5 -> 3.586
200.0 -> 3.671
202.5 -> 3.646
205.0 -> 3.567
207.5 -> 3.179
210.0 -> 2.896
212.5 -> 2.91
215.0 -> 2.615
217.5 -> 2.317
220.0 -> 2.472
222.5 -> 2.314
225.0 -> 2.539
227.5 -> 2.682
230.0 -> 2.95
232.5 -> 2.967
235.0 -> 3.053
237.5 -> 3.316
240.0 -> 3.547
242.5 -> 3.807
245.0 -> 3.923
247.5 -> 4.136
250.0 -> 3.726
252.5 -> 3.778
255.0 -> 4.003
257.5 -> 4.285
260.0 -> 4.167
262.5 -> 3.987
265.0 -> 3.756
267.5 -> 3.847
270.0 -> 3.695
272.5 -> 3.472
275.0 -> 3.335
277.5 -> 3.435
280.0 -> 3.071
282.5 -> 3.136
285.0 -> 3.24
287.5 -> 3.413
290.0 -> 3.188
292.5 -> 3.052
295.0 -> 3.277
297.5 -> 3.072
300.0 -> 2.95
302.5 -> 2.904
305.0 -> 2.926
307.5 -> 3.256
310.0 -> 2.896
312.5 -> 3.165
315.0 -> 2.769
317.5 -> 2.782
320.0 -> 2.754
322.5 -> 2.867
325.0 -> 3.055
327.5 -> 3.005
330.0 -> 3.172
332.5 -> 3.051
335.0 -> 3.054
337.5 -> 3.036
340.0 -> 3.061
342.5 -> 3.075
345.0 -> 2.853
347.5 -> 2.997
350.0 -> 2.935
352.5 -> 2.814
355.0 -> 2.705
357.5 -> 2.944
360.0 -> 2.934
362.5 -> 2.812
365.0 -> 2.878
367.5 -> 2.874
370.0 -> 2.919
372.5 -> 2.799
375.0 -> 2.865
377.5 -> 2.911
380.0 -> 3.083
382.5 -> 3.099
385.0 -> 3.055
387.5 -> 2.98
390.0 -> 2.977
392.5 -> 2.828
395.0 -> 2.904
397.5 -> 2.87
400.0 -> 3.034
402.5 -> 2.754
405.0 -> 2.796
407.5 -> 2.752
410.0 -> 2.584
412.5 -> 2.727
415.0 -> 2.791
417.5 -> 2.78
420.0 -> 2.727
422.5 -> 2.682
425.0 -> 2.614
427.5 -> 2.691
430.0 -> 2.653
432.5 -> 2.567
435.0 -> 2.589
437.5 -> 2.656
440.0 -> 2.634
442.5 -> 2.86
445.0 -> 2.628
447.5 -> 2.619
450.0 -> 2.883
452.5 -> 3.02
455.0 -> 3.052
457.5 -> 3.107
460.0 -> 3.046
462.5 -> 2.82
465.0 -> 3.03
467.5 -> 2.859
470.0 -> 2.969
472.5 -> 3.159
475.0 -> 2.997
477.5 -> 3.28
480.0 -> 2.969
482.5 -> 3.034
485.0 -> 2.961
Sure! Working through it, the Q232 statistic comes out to 317.5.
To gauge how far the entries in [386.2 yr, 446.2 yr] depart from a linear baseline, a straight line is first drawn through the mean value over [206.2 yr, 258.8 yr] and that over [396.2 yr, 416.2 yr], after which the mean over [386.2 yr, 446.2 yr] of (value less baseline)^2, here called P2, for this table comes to 0.01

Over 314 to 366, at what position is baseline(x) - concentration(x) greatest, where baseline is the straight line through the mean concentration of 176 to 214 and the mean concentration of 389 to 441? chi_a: 315.0 yr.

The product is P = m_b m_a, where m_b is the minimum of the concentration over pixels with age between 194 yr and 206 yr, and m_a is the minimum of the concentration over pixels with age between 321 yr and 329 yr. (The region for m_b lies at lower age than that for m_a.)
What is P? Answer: 10.2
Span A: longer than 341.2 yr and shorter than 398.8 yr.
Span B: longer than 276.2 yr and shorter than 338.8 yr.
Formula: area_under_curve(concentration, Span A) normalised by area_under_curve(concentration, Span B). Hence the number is 0.9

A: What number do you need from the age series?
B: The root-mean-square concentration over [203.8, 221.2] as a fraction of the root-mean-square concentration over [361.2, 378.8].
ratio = 1.00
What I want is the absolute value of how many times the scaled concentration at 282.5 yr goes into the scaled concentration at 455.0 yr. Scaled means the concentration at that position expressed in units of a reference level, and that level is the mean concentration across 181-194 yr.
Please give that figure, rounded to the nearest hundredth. 0.97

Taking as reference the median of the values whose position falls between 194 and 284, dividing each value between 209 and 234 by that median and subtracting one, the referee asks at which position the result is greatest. 232.5 yr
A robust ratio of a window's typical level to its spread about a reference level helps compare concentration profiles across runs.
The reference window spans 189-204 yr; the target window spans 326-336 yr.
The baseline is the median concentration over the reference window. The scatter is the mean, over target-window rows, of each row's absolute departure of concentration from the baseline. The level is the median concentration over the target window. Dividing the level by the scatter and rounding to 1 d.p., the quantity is 4.0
